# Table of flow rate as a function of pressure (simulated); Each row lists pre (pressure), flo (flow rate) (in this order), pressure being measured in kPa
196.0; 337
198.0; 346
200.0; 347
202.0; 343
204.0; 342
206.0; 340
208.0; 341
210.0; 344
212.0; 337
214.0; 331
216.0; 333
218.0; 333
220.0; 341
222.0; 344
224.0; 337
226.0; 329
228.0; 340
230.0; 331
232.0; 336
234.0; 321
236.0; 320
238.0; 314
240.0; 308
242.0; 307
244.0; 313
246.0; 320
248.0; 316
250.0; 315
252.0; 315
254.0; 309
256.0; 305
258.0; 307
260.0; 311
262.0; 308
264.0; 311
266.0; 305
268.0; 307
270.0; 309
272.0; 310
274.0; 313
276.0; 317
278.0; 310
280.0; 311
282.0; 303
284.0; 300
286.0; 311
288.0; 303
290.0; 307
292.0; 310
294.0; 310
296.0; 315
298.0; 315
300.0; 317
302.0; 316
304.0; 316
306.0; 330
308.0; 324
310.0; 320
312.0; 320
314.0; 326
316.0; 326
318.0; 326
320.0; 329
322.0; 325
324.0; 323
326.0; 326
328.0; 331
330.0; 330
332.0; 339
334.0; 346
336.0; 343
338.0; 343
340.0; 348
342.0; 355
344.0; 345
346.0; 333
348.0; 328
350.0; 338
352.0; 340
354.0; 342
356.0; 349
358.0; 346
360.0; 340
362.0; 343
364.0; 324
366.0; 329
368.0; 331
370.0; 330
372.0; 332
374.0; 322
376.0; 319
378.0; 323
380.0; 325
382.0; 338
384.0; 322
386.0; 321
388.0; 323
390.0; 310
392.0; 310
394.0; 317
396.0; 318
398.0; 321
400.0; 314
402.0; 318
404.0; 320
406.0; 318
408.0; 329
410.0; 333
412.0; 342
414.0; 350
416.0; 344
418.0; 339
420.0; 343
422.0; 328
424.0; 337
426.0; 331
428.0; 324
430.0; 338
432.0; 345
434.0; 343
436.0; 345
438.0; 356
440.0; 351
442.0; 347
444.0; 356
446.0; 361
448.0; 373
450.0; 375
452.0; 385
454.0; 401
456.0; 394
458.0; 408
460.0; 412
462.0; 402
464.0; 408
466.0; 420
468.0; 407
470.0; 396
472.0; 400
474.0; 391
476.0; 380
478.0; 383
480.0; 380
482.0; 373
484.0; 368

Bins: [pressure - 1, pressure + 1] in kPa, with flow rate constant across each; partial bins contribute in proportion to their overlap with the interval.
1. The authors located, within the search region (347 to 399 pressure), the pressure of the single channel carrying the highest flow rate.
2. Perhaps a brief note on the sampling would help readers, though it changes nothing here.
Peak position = 356.0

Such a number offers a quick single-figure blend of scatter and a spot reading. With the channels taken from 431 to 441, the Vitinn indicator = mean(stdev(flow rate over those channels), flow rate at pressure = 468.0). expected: 206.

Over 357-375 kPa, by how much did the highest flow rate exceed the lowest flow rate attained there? 24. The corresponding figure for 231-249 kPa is 29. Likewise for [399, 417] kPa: 36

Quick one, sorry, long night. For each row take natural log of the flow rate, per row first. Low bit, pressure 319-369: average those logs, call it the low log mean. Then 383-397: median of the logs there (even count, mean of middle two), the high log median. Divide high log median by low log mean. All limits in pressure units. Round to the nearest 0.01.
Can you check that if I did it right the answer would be 0.99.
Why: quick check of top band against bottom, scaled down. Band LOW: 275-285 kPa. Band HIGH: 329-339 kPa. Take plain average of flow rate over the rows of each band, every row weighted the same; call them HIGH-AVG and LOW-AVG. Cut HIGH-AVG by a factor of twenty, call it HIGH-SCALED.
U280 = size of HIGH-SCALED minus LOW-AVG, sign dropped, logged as 291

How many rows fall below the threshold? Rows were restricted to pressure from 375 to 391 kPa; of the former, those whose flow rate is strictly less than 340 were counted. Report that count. 8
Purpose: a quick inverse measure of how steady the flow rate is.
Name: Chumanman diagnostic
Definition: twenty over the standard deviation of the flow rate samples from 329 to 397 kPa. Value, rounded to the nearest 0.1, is 1.7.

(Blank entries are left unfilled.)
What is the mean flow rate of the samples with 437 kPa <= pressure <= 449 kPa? 357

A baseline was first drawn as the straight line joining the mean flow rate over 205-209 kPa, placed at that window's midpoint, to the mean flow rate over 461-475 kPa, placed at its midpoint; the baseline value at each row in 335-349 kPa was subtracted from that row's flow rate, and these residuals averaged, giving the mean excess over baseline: -31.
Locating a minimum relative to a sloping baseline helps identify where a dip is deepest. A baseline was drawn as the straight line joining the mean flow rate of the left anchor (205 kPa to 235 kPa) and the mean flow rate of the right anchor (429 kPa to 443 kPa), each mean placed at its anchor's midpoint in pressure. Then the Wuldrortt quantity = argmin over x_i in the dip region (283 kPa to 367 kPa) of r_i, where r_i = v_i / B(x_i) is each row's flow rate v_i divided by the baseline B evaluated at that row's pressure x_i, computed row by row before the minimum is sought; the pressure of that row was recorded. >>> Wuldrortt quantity 284.0 kPa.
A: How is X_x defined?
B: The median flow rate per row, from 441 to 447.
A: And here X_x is 356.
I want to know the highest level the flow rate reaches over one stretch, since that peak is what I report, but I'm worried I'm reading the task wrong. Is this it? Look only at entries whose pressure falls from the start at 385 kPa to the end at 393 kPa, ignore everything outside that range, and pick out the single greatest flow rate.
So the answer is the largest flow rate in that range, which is 323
